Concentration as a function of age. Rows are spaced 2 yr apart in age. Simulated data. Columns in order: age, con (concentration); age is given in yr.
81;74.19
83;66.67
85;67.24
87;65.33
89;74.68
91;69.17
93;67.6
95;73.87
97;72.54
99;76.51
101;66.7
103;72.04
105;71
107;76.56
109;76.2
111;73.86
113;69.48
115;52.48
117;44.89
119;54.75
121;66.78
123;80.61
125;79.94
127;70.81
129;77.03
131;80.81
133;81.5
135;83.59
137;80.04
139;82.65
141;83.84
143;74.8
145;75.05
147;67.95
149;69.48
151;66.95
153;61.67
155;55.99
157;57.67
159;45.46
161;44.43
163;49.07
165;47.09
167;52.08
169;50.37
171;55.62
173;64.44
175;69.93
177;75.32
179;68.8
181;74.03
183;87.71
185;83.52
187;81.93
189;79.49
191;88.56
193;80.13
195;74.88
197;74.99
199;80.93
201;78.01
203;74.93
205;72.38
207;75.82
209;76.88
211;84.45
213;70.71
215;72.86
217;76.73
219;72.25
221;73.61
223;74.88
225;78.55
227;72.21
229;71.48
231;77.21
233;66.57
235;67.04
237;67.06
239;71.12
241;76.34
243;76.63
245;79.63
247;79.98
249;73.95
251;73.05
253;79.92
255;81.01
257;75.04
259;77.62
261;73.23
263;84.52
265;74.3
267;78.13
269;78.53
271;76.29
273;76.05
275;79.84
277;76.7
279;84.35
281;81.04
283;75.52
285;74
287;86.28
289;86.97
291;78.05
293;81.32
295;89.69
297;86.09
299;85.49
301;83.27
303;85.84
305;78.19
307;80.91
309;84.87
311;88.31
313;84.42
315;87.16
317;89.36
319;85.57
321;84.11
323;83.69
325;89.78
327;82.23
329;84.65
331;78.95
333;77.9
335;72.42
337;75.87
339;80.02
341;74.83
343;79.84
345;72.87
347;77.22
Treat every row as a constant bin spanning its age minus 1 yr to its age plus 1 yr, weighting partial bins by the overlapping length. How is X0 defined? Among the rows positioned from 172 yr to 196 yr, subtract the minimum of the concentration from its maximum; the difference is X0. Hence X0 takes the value 24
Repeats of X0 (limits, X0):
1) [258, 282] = 11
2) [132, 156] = 28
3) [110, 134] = 37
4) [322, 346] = 17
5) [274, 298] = 16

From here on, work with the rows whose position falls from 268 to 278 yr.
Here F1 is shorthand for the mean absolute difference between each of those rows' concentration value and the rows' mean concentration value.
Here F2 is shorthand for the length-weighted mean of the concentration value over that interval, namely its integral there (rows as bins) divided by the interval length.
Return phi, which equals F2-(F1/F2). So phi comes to 77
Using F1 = 1.4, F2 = 77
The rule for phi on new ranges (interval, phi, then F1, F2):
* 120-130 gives 75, 5.0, 75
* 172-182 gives 70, 3.3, 71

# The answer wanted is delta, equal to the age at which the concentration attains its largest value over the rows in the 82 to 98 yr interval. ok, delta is 89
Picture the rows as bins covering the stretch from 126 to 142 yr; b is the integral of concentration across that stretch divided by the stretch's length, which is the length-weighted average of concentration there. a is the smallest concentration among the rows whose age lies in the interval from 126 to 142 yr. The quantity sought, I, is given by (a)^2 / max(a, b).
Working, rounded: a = 70.81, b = 80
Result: 63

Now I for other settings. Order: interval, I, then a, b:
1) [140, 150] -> 62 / 67.95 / 74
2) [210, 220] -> 66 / 70.71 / 75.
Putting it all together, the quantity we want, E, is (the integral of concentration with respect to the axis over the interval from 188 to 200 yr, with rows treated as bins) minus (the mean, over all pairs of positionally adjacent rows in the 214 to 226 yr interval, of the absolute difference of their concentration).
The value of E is 955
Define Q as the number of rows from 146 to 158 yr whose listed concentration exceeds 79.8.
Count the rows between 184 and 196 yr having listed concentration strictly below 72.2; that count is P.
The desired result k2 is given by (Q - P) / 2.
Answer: 0.0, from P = 0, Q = 0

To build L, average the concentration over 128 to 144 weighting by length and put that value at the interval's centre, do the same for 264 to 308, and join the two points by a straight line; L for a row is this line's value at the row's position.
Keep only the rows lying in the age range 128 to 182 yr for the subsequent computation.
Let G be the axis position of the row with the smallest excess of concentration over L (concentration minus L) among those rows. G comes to 161 yr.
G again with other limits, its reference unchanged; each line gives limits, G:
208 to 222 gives 213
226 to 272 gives 233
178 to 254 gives 233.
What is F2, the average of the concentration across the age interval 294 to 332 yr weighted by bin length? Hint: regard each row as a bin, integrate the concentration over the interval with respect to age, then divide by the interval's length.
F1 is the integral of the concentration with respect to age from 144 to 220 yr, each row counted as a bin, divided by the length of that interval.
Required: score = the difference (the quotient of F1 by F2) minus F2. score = -84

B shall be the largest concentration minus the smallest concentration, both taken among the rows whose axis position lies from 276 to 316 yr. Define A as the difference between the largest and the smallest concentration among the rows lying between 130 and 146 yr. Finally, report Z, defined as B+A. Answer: 25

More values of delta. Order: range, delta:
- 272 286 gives 279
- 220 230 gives 225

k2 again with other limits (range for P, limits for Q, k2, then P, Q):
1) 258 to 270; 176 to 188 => 1.5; 0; 3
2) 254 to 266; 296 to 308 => 2.5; 0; 5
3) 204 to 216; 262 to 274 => 0.0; 1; 1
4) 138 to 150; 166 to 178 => -1.0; 2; 0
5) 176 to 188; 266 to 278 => 0.0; 1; 1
